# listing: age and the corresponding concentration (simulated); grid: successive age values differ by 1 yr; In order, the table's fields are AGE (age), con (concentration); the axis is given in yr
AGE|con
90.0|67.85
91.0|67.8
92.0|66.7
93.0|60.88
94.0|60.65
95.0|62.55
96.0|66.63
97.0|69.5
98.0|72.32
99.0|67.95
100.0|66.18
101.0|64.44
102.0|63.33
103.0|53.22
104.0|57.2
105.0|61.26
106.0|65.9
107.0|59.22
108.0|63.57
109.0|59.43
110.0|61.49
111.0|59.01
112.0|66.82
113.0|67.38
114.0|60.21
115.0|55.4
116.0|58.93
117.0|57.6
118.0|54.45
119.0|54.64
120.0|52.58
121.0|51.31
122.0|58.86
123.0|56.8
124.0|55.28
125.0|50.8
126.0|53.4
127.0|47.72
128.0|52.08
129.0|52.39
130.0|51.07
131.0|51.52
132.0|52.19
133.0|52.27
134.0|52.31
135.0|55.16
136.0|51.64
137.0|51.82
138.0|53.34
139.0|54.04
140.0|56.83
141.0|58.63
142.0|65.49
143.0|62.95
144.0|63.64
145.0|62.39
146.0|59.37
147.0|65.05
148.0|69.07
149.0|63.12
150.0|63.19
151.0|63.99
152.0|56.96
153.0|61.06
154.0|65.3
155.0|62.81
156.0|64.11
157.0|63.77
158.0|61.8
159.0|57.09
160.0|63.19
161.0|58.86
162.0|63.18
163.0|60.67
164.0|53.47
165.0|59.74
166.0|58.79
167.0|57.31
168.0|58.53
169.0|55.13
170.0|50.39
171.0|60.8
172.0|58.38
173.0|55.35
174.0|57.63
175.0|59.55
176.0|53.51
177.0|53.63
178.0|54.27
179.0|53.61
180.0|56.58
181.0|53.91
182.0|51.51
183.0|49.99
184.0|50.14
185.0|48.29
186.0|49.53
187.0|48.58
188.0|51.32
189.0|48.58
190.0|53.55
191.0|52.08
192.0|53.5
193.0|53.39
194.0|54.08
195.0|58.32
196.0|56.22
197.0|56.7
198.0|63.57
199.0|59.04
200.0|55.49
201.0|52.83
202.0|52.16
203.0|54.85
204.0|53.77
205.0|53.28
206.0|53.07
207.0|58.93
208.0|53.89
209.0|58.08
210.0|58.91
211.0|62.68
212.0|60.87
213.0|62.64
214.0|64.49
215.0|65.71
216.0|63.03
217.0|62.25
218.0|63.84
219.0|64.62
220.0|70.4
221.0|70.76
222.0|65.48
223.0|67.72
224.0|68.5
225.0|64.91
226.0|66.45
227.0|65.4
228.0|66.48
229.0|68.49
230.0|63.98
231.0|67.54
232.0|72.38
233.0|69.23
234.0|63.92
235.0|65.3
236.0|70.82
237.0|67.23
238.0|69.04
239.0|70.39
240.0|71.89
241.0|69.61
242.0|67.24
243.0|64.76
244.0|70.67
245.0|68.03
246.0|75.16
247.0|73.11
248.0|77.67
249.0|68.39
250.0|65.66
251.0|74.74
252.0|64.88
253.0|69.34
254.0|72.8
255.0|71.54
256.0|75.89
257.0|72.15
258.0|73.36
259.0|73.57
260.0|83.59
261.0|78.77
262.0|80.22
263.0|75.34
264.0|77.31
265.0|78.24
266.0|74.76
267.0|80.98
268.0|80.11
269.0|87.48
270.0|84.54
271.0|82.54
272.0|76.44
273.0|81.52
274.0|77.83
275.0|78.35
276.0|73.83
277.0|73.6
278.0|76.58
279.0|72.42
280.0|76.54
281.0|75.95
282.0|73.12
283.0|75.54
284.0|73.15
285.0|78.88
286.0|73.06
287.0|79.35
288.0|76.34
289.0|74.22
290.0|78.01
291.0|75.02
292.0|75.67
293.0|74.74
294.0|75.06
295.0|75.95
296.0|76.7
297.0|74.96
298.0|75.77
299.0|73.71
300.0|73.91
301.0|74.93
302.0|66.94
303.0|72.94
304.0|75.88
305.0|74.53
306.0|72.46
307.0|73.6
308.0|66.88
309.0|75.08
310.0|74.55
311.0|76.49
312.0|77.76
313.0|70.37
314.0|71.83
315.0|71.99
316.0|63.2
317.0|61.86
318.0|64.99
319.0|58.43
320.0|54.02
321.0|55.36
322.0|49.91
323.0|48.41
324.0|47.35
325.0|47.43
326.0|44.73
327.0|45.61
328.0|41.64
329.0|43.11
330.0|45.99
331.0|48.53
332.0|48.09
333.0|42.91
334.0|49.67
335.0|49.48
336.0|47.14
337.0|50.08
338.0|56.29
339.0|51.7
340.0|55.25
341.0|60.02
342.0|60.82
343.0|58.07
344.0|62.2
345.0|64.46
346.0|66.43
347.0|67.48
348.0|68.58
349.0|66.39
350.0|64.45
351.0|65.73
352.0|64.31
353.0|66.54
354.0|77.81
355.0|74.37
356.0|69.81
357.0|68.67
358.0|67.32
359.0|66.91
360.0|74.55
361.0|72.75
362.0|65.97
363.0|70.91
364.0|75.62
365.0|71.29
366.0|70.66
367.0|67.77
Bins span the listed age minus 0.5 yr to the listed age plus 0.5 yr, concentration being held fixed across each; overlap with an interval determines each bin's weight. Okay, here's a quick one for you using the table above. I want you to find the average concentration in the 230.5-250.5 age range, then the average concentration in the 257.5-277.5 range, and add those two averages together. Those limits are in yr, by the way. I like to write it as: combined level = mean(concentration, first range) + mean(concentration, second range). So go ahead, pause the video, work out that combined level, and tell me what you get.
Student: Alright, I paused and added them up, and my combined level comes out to 148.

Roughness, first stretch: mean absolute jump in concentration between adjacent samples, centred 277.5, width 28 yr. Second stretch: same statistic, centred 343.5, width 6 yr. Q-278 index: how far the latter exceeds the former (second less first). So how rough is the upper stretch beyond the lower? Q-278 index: -1.07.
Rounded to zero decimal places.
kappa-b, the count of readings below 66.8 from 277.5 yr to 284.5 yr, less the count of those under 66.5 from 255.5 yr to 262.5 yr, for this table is 0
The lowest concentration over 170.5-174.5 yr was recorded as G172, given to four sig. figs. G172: 55.35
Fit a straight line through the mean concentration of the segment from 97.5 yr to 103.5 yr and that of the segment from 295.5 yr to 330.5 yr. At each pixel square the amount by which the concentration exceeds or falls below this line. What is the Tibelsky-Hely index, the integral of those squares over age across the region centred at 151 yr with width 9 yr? 96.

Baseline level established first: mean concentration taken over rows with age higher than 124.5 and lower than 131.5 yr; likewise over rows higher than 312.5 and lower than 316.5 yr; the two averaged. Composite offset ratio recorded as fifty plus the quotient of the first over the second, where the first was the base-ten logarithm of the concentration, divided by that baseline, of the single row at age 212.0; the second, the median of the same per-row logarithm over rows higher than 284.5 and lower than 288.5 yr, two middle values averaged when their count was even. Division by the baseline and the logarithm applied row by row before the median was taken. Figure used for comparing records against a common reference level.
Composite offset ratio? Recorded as 50.0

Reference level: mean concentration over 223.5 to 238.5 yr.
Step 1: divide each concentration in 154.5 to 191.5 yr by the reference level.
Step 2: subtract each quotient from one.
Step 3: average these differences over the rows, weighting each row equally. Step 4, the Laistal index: 0.169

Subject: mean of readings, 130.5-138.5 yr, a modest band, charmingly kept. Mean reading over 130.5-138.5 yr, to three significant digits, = 52.5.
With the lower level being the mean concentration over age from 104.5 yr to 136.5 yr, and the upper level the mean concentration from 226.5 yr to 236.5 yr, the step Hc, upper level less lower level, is 11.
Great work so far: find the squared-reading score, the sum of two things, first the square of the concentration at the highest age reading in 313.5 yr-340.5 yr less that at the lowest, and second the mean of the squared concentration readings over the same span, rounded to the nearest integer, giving 706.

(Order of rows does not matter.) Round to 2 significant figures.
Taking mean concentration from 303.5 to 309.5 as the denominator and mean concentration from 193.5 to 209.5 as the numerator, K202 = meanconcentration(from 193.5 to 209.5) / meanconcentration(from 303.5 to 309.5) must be 0.76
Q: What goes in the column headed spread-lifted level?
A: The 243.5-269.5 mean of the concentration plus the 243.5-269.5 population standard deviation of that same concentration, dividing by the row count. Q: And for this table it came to 80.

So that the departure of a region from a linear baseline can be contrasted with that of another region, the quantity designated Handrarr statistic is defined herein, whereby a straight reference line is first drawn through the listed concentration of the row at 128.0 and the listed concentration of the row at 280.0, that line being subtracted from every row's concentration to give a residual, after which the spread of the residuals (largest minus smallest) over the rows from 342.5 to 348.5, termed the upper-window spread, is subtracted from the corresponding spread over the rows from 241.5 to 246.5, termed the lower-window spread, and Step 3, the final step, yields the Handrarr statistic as 0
